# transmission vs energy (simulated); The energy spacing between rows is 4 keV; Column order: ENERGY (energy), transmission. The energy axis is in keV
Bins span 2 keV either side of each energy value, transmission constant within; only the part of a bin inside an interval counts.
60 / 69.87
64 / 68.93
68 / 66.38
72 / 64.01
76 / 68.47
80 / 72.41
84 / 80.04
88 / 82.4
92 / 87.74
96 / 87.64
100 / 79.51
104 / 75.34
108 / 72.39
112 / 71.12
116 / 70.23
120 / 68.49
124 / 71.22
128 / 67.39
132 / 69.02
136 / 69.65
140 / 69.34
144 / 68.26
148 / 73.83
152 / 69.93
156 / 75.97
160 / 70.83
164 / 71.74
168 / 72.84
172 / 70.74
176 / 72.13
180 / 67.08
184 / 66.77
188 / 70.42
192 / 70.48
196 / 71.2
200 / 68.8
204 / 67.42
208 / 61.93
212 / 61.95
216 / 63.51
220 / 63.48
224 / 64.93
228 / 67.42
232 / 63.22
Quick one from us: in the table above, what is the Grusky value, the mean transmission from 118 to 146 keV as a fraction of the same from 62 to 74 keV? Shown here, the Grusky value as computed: 1.04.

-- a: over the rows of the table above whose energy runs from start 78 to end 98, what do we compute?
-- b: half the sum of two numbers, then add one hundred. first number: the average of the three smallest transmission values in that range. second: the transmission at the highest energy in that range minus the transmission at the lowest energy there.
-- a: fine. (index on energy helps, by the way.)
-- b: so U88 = 147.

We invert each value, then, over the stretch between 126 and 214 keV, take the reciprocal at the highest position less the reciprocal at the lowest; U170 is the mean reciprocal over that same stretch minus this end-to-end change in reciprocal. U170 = 0.0131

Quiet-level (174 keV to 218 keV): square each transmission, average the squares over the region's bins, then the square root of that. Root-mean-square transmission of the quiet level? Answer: 68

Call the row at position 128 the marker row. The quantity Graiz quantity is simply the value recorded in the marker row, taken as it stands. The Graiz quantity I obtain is 67.39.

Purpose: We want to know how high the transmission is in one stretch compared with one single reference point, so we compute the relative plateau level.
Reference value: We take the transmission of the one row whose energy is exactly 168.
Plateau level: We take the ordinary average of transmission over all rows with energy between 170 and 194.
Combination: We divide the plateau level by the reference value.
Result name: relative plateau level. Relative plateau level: 0.956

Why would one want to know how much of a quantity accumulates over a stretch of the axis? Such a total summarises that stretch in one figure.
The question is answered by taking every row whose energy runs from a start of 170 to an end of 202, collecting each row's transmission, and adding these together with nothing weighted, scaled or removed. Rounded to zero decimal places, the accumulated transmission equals 558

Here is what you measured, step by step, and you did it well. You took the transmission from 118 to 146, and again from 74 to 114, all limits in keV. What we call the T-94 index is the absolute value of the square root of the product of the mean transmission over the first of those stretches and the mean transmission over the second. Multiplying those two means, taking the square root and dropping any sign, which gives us 73.3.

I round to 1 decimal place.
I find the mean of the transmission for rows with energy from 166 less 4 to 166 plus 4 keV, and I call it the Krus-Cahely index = 72.3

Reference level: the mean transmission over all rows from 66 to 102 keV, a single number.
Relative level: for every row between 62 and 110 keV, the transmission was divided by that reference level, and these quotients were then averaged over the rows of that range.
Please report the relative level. 0.99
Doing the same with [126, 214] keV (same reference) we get 0.91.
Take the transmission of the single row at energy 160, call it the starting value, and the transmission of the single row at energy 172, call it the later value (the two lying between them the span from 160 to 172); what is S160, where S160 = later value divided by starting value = 1.00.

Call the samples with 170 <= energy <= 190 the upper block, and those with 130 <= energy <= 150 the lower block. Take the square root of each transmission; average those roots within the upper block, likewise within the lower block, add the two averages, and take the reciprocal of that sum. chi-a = 0.0599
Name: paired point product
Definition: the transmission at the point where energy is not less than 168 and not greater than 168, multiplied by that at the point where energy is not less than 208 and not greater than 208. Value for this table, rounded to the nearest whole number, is 4511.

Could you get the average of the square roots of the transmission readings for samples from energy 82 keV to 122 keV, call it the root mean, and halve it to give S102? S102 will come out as 4.40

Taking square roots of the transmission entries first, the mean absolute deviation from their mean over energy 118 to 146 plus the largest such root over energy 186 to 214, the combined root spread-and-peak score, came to 8.49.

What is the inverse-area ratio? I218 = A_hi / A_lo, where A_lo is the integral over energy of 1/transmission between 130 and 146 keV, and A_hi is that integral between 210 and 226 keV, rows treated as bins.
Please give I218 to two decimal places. 1.09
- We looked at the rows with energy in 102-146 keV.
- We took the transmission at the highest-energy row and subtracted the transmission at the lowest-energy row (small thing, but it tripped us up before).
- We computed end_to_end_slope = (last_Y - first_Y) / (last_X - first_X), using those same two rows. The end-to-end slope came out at -0.18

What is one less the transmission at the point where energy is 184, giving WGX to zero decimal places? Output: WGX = -66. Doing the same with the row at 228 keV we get -66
